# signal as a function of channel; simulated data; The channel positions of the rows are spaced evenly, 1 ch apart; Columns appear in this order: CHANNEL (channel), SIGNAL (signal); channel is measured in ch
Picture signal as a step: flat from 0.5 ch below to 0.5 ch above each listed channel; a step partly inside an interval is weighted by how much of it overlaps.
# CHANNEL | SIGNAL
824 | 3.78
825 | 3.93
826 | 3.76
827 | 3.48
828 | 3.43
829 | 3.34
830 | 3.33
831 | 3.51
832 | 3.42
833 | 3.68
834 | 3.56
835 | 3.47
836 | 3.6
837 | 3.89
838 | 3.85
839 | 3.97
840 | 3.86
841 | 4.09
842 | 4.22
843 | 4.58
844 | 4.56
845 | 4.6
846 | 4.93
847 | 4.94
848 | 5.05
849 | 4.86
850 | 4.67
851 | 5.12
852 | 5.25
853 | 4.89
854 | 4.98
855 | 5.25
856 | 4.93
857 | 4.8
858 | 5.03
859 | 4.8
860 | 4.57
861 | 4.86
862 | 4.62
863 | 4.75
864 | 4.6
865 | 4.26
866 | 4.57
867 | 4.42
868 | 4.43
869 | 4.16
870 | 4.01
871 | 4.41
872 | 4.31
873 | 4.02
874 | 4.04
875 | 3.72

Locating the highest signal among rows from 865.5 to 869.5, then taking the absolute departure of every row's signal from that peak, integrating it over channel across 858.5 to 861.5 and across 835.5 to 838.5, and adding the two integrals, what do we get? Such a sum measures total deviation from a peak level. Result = 2.9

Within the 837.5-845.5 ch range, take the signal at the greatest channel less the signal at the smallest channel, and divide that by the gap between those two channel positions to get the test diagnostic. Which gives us 0.11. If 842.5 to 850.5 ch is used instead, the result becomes 0.01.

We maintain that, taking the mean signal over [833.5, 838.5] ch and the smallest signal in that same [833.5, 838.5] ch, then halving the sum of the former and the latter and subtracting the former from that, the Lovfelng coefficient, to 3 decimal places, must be -0.102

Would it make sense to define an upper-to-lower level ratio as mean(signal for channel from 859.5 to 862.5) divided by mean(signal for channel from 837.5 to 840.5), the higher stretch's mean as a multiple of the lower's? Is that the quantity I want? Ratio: 1.20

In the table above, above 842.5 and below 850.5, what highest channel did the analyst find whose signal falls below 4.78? 850 ch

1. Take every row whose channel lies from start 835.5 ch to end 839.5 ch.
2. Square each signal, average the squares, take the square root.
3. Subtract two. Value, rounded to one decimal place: 1.8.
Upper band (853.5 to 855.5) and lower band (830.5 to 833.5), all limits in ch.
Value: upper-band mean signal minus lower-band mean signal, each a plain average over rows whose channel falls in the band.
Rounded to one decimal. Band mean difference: 1.6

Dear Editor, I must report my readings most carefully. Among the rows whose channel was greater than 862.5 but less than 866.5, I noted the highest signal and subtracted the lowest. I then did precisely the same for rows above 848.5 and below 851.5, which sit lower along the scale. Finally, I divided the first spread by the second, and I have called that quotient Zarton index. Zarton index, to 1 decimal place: 1.1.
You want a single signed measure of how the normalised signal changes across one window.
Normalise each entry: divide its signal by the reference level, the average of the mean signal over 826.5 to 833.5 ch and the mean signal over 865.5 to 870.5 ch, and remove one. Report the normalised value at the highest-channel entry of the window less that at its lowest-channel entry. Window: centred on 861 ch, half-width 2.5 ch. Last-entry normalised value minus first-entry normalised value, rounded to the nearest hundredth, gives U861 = -0.01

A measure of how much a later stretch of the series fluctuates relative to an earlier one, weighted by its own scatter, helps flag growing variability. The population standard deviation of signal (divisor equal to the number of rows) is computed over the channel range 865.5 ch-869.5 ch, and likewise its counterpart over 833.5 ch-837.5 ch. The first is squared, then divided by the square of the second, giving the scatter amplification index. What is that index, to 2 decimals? 0.89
